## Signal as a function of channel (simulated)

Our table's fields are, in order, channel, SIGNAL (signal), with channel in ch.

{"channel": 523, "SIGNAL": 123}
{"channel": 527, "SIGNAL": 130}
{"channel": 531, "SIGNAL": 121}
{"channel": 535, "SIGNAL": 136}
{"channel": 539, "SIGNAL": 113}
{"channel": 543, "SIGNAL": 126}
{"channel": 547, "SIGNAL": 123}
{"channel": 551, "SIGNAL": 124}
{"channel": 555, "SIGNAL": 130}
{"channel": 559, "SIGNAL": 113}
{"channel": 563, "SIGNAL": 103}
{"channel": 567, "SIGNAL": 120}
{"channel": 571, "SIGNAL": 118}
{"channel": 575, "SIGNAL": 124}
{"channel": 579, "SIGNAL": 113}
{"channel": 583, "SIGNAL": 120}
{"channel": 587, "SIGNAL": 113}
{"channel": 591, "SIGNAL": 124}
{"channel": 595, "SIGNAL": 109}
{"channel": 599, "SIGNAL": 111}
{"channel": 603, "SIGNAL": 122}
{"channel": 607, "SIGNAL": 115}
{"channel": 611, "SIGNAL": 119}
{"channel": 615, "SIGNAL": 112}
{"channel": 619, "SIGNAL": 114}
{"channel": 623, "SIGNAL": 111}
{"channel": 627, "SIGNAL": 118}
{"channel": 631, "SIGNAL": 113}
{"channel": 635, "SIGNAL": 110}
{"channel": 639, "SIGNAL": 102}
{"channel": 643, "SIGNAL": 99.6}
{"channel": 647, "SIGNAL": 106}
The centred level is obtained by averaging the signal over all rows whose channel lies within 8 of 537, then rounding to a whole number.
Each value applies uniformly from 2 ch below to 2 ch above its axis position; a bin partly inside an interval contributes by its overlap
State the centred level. 124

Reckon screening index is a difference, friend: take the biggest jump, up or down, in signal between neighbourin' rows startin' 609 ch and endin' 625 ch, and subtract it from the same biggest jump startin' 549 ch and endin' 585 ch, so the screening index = 10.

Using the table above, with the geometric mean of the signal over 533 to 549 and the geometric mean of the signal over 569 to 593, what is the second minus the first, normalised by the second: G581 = -0.048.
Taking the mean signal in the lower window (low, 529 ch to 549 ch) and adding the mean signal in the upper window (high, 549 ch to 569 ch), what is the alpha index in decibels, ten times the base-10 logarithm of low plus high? 23.8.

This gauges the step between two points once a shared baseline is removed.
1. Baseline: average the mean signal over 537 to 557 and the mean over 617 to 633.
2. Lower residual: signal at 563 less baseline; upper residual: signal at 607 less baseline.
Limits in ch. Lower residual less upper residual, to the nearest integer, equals -12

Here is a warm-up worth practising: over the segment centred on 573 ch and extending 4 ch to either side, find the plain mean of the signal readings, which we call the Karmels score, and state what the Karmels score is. 121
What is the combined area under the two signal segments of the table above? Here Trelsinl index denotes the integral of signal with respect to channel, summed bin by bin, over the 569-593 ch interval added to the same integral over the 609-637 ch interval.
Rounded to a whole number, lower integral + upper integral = 6036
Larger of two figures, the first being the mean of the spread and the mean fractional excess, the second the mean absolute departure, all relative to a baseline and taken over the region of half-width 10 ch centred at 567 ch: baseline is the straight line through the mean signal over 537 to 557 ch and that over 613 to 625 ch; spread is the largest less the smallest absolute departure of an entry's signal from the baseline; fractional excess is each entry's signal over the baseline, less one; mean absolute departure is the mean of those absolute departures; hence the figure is 9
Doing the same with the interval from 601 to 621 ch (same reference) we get 3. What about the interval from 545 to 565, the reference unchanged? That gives 9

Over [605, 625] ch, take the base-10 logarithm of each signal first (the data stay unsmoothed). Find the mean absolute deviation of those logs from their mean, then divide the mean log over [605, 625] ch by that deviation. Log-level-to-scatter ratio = 243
